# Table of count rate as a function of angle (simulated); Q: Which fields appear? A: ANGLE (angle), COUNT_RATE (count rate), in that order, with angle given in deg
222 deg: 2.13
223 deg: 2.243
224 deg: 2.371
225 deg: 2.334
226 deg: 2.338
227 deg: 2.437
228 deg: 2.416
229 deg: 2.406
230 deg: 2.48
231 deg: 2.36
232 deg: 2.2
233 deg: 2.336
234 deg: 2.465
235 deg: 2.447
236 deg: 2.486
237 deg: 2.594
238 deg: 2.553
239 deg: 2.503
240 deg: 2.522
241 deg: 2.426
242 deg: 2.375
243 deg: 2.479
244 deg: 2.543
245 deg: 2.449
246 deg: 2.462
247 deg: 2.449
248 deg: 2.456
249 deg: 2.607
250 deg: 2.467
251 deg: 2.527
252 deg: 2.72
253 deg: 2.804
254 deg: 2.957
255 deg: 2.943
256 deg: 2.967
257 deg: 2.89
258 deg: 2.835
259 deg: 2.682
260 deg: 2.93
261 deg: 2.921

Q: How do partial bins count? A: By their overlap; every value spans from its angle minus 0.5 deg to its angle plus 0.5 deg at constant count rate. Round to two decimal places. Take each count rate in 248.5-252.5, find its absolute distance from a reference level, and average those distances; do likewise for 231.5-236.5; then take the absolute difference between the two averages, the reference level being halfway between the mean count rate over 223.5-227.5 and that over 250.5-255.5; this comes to 0.11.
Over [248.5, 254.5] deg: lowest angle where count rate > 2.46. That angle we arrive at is 249 deg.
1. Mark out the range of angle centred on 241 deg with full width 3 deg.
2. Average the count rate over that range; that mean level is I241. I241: 2.44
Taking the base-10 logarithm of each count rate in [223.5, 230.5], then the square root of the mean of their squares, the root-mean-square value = 0.380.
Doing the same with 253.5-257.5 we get 0.468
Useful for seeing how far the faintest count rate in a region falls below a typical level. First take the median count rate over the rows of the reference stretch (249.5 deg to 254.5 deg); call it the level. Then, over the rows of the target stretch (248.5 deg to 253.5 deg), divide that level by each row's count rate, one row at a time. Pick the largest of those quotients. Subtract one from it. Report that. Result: 0.103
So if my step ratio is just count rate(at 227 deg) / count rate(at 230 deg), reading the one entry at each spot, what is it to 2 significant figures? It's 0.98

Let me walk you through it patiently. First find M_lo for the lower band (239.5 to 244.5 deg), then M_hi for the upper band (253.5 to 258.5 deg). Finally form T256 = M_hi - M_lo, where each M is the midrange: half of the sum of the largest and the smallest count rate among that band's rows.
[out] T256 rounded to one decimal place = 0.4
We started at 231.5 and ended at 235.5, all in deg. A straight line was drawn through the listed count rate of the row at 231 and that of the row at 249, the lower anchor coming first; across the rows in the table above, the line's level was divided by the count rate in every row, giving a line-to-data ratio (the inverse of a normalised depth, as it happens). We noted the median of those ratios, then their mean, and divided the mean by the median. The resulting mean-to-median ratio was 1.01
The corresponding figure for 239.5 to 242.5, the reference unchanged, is 0.99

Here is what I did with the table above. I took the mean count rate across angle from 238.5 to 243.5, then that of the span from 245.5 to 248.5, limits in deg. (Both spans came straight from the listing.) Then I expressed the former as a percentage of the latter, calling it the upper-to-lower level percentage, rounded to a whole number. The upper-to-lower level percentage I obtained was 100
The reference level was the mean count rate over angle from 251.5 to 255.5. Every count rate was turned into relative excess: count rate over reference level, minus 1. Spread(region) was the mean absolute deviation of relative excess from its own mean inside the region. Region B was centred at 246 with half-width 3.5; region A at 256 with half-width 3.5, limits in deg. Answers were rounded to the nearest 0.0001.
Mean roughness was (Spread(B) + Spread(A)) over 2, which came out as 0.0225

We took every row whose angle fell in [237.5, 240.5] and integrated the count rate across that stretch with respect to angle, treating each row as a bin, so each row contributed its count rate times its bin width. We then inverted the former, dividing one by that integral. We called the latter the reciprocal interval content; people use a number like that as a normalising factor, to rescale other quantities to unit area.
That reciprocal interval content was 0.132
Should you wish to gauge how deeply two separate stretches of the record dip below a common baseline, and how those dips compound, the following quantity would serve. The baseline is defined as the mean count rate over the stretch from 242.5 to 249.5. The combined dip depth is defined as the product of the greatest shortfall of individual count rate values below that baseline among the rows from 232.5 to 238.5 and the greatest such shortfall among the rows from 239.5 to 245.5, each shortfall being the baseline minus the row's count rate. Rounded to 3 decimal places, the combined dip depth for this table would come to 0.018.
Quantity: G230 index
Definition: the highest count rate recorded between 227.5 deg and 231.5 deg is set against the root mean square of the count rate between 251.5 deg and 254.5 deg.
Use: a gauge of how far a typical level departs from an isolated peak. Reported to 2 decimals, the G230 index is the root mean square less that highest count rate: 0.35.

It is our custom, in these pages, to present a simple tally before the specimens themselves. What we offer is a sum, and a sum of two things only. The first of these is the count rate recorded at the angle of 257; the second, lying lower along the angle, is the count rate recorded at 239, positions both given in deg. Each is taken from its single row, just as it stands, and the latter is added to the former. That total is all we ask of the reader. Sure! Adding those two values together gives 5.39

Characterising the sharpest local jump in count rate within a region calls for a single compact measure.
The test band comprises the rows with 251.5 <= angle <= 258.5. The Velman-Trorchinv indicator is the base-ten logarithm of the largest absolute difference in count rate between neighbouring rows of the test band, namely -0.815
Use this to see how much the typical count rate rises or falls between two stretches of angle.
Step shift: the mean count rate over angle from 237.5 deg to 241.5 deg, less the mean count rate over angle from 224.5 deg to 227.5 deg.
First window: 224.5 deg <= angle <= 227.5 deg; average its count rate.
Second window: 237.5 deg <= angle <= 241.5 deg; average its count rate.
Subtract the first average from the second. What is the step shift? 0.1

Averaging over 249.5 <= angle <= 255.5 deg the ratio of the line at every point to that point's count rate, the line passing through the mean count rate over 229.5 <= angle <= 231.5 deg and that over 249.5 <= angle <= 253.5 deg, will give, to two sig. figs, 0.97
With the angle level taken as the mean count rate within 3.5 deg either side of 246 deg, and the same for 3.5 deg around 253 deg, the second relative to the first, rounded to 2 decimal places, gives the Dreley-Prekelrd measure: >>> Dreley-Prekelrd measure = 1.11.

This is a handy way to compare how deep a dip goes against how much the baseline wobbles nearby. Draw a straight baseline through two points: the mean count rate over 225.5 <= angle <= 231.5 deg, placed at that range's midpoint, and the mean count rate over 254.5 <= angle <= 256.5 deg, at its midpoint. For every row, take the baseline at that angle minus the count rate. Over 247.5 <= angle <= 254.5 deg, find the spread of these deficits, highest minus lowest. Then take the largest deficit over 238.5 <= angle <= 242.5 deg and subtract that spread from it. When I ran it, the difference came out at -0.10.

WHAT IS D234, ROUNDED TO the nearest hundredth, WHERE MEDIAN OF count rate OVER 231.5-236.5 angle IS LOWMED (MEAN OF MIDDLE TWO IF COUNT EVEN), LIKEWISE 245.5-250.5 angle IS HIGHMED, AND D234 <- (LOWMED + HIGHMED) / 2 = 2.45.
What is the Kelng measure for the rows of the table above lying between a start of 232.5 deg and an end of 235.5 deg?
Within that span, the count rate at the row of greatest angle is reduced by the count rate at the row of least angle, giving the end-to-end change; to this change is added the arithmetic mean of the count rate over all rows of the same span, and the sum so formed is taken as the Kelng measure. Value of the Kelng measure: 2.53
